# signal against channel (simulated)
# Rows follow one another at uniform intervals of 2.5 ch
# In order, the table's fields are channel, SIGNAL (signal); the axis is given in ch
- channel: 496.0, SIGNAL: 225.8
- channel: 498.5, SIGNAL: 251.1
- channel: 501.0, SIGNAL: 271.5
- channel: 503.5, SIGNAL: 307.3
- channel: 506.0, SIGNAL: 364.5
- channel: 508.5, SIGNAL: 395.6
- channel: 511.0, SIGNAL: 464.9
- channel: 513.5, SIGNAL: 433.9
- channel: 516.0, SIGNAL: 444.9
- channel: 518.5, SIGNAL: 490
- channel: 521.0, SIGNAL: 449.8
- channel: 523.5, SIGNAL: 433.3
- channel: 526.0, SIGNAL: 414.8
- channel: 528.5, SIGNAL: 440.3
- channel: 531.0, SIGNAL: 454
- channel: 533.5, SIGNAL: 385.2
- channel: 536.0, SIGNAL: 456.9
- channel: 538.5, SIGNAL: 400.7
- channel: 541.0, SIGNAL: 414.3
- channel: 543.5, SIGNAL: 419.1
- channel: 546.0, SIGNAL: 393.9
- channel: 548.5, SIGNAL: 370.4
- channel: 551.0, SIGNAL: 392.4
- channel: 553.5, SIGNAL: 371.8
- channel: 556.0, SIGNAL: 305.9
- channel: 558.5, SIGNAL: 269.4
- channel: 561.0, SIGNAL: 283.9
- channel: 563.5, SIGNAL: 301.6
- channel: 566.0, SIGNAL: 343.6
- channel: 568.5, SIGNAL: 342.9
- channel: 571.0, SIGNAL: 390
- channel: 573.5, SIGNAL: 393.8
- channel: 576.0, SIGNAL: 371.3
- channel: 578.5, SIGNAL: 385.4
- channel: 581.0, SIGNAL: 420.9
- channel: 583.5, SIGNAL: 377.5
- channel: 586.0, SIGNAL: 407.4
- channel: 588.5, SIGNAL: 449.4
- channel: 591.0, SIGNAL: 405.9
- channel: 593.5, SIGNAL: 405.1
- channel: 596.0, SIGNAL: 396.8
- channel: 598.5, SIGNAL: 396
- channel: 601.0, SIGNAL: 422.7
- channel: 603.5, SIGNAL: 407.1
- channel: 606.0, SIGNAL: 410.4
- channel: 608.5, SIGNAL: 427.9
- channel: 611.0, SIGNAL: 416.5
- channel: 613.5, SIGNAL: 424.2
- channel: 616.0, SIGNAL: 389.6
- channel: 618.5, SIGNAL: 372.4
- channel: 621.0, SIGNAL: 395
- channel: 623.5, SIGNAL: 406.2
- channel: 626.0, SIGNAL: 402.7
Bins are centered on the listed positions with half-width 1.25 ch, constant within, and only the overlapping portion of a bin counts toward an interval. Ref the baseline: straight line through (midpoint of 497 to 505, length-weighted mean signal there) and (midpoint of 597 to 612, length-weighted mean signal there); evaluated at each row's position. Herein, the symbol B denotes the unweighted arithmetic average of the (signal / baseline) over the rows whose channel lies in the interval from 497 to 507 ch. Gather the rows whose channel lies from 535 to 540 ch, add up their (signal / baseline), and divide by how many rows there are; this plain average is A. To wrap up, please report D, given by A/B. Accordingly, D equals 1.24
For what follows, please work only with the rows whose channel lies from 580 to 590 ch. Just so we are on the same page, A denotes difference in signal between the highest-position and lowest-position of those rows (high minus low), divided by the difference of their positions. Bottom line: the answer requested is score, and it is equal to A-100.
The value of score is -96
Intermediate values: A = 4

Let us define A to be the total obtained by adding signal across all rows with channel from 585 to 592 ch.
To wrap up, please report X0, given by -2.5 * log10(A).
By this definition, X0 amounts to -7.8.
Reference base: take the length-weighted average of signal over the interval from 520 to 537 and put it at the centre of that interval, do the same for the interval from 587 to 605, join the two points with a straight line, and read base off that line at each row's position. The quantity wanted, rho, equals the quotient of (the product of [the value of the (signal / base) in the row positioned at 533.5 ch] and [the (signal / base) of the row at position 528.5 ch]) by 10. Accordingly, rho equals 0.091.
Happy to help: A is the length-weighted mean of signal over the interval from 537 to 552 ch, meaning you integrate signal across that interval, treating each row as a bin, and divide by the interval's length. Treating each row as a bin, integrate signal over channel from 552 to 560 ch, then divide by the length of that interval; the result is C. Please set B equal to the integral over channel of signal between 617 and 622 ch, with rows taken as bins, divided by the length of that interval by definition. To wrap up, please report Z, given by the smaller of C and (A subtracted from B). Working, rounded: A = 400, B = 383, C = 317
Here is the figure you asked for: -16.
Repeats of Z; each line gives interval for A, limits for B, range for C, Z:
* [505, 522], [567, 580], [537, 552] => -59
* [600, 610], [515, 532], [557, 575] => 30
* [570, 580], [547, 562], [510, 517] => -52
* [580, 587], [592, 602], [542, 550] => 4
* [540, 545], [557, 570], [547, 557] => -106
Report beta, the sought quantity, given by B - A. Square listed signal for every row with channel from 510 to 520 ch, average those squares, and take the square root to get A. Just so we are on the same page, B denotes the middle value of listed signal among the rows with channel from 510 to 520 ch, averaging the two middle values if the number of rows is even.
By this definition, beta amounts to -4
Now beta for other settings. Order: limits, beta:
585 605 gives -5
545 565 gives -1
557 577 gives 3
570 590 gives -8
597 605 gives -2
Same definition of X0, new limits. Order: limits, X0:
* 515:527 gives -8.4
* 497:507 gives -7.7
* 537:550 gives -8.3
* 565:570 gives -7.1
